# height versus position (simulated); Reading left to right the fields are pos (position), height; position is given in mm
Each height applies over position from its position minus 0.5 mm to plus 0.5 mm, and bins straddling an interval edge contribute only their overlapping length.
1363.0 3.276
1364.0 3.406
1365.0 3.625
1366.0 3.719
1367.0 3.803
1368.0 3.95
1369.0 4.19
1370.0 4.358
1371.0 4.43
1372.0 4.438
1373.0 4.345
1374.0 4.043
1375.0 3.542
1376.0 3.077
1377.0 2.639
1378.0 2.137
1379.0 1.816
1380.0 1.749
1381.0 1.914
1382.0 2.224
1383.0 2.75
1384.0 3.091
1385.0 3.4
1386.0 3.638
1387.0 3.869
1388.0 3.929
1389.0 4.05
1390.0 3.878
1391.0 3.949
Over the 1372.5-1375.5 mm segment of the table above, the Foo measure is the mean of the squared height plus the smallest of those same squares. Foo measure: 28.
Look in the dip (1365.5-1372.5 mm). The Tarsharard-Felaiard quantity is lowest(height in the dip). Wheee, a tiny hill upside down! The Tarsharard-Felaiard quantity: 3.719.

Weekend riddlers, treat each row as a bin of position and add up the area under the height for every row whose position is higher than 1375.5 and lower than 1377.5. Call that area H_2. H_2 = 5.7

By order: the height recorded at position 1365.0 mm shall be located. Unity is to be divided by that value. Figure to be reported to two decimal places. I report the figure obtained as 0.28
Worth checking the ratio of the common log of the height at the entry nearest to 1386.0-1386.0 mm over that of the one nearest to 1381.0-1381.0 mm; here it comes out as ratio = 2.0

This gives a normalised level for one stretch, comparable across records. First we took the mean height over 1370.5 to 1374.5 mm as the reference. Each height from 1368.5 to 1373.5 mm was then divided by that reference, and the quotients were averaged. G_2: 1.0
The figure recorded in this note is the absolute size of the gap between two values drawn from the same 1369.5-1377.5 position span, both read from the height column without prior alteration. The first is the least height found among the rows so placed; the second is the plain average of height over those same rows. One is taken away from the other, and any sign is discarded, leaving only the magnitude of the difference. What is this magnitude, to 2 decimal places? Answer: 1.22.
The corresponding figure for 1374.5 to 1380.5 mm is 0.74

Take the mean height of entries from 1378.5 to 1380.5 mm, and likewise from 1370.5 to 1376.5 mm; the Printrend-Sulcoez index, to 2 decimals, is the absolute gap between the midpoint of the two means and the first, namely 1.10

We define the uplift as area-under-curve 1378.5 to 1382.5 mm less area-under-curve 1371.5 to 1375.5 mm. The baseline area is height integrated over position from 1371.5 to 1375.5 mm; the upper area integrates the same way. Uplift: -9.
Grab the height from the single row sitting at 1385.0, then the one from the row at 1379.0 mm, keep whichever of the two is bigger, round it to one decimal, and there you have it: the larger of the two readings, 3.4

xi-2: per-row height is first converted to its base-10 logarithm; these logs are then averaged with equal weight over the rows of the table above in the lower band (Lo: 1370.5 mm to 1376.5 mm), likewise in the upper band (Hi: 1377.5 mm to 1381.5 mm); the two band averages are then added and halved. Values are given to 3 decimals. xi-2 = 0.437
